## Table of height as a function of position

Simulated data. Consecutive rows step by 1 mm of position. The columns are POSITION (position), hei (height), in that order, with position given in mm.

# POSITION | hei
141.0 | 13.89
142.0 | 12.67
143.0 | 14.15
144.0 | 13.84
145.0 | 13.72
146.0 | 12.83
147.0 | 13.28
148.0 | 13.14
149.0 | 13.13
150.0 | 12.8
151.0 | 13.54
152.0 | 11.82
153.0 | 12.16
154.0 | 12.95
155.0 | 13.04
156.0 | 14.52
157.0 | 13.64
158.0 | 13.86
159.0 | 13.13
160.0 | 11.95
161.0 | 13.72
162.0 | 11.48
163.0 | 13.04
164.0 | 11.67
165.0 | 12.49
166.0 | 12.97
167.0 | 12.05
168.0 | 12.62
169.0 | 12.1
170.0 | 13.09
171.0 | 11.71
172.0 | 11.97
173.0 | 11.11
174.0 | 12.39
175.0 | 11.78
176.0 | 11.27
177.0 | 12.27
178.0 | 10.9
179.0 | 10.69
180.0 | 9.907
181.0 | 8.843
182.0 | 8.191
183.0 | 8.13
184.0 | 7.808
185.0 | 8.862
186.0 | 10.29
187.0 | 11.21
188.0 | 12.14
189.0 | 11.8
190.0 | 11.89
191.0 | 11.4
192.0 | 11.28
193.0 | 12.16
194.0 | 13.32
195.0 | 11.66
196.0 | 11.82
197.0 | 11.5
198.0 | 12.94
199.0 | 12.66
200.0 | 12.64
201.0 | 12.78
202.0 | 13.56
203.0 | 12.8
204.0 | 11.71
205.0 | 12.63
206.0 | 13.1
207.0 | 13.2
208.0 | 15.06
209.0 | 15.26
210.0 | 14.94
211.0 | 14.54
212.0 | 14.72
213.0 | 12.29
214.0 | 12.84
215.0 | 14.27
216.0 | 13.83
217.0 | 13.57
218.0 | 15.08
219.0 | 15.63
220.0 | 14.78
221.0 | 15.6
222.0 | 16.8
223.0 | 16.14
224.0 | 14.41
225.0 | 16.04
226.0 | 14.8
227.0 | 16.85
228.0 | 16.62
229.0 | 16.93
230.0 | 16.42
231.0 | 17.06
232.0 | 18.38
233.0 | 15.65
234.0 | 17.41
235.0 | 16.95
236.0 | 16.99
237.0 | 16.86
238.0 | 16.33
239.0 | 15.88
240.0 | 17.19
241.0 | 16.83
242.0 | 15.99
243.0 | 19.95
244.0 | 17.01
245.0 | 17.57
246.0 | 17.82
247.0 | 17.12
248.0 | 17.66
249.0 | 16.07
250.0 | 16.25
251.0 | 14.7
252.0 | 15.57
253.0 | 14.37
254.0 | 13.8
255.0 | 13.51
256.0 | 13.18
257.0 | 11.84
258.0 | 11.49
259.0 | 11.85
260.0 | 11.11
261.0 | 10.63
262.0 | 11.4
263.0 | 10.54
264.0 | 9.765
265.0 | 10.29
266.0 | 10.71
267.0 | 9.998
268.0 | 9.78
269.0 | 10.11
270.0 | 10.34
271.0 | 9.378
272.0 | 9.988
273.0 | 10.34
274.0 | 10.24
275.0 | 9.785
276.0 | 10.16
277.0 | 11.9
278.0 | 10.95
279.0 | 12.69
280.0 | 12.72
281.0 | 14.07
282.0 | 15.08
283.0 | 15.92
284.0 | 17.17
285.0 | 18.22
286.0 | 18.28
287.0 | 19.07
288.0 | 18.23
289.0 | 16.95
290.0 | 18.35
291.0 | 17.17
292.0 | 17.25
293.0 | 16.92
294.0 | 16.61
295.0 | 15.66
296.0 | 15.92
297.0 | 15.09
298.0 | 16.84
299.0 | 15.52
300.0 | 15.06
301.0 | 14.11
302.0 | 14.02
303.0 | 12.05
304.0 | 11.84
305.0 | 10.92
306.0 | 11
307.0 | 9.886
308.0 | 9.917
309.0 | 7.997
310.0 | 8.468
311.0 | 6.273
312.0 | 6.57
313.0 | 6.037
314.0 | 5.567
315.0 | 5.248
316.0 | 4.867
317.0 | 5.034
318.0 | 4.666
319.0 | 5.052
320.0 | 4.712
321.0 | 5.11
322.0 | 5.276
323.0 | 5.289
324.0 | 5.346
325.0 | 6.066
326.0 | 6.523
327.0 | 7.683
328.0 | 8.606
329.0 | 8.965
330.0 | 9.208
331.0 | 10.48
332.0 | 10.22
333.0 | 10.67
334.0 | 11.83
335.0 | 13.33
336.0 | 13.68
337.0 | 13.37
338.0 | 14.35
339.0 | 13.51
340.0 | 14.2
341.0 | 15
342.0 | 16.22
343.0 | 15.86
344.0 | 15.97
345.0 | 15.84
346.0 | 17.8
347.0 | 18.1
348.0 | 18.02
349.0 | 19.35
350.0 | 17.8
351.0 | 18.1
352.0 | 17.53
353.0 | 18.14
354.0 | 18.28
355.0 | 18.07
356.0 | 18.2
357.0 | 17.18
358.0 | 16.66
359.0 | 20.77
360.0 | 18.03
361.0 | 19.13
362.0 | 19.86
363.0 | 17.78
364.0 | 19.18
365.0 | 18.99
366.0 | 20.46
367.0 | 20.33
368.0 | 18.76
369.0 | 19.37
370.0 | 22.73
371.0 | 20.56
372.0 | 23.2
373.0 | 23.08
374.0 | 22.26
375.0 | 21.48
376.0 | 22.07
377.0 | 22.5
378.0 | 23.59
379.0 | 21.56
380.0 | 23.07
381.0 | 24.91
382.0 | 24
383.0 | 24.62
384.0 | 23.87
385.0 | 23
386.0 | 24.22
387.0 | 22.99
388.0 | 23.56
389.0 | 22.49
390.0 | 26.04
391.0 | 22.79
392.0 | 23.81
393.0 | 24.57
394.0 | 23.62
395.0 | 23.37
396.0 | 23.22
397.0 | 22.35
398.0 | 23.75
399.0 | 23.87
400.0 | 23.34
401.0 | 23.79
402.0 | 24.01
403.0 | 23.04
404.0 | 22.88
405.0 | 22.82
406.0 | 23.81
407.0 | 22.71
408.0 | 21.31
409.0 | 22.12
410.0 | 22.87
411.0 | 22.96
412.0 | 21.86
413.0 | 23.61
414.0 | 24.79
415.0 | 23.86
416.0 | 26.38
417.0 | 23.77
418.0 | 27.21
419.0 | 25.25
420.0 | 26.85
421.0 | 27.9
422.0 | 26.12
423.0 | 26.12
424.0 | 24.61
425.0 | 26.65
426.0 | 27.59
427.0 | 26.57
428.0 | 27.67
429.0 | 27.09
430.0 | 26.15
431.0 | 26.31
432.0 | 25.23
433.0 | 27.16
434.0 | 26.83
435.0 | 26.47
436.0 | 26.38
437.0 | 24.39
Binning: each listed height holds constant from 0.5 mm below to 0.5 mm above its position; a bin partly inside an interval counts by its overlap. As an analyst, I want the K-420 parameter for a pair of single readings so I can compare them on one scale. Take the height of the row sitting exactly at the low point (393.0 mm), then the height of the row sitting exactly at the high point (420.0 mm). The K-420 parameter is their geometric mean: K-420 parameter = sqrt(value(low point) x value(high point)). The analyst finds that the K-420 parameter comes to 26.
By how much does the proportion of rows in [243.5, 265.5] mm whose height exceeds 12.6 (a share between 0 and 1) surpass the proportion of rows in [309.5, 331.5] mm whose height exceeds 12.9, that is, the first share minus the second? 0.59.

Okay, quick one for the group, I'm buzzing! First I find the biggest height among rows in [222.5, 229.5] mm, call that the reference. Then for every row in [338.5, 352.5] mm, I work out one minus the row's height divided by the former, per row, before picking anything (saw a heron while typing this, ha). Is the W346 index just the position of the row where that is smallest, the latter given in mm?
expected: 349.0 mm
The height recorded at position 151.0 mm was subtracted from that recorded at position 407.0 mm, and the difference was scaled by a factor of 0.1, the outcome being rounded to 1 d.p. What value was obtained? 0.9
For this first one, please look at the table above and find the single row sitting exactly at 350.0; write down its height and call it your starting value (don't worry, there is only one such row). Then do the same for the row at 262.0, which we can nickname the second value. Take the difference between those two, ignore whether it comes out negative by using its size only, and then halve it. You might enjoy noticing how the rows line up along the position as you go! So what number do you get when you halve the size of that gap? 3.2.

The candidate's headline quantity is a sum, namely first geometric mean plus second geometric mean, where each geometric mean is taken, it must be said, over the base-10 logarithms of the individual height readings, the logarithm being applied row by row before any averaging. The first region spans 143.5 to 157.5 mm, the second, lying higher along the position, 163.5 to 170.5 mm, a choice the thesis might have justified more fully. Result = 2.21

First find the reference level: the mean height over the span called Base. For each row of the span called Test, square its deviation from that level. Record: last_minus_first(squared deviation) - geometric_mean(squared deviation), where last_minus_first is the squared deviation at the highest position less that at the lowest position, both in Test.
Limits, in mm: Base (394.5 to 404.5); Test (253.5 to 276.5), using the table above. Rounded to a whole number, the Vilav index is -71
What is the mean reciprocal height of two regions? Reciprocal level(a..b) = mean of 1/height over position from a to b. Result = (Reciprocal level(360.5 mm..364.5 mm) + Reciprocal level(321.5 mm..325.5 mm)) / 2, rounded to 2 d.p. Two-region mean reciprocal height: 0.12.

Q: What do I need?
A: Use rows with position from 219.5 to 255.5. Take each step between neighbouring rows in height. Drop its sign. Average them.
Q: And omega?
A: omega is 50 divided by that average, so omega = 48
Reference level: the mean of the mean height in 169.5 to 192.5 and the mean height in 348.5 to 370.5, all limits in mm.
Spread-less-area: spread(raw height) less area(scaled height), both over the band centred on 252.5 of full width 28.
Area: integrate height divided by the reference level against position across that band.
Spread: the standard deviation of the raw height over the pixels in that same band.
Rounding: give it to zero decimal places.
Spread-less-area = -24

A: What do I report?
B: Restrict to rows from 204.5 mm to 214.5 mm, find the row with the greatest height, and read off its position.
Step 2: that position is 209.0 mm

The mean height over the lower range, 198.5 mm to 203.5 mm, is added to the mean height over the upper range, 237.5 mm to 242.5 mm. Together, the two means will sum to 29.3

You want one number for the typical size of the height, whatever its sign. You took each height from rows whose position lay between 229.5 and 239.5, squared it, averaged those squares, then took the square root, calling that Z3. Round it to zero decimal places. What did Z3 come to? 17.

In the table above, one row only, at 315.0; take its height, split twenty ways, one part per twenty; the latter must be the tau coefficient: 0.26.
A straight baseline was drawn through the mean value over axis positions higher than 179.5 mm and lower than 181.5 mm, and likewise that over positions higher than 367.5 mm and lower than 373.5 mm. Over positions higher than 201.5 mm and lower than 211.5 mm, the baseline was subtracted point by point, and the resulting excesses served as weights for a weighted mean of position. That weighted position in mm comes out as 207.2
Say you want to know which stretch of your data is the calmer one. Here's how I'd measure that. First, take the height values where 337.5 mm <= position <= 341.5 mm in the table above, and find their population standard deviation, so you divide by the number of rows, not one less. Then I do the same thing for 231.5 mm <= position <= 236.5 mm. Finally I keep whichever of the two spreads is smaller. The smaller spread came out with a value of 0.5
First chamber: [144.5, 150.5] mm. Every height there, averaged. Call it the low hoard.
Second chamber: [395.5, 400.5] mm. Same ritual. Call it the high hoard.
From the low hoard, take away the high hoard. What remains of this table -10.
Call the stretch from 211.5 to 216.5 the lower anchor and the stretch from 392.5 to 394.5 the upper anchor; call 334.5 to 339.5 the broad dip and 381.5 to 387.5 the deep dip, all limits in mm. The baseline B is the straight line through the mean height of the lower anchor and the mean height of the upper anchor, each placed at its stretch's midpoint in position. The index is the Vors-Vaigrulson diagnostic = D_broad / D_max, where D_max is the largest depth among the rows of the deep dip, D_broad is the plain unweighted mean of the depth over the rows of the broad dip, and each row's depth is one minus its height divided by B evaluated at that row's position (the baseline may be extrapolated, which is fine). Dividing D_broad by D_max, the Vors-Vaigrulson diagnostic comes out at 11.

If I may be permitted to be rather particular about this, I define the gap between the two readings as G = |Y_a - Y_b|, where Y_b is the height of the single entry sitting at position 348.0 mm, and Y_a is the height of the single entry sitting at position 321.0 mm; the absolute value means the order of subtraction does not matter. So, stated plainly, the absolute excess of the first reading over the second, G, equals 13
